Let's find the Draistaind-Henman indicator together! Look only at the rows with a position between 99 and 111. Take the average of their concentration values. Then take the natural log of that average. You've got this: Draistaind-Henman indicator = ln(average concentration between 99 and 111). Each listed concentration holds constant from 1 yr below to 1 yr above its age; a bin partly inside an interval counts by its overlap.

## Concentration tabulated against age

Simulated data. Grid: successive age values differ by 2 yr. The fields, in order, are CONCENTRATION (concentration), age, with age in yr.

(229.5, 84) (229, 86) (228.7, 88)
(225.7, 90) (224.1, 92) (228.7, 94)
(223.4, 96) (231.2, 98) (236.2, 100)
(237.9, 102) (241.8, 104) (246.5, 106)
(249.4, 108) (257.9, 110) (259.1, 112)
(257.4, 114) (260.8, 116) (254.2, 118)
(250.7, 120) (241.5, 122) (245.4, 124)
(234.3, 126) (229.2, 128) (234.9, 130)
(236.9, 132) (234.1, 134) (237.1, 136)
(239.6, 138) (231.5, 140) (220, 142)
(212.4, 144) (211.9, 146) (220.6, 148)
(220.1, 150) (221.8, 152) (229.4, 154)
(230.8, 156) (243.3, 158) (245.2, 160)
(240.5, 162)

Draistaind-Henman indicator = 5.50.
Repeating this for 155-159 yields 5.47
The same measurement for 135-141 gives 5.46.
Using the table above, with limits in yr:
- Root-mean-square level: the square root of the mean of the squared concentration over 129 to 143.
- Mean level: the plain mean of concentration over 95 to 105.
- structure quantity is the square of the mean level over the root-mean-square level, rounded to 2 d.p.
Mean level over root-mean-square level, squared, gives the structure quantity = 1.00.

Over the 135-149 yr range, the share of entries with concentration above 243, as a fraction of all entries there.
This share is 0.0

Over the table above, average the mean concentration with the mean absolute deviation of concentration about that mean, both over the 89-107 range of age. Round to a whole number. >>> 120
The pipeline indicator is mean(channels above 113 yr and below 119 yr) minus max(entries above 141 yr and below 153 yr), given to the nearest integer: 36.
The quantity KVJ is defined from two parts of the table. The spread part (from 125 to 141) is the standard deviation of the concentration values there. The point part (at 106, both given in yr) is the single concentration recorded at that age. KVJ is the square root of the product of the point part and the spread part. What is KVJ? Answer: 28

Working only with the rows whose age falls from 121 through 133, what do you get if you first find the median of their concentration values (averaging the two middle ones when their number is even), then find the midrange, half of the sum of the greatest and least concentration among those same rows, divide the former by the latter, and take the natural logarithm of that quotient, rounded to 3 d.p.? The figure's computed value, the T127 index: -0.006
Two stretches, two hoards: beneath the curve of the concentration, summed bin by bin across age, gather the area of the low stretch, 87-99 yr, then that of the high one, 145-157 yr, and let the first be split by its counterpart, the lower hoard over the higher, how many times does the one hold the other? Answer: 1.02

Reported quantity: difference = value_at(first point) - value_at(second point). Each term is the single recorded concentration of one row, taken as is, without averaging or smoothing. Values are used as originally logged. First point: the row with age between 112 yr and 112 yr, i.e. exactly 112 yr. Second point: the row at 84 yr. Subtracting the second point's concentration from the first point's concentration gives 30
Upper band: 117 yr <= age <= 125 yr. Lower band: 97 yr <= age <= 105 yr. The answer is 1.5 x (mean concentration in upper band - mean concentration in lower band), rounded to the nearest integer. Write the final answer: 17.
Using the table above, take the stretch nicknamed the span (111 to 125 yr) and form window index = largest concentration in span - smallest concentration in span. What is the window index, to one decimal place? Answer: 19.3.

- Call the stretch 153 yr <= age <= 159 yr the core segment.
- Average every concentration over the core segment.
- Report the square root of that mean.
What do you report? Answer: 15.3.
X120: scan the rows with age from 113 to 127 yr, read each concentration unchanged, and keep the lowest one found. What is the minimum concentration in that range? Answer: 234.3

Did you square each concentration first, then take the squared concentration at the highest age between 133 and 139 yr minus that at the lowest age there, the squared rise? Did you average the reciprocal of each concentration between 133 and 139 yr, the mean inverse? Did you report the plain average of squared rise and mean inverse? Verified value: 1303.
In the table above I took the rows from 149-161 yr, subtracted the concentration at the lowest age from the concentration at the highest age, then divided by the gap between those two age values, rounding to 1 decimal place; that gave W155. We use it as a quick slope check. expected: 2.5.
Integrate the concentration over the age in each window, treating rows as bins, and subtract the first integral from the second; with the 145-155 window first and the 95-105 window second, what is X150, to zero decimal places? 133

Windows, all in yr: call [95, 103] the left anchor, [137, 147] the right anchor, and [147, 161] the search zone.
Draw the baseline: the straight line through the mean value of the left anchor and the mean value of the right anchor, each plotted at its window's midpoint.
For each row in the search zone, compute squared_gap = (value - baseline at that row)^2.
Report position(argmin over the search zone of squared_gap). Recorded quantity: 152 yr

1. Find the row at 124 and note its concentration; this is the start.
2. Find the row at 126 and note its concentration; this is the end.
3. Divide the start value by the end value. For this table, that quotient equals 1.05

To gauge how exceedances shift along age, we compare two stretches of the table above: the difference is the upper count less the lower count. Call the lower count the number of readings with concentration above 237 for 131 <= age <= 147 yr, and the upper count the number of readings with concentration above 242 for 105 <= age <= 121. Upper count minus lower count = 6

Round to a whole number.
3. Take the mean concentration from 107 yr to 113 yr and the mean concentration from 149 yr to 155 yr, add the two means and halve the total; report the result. 240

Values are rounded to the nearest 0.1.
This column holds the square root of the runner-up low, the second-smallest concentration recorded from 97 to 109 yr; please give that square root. 15.4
